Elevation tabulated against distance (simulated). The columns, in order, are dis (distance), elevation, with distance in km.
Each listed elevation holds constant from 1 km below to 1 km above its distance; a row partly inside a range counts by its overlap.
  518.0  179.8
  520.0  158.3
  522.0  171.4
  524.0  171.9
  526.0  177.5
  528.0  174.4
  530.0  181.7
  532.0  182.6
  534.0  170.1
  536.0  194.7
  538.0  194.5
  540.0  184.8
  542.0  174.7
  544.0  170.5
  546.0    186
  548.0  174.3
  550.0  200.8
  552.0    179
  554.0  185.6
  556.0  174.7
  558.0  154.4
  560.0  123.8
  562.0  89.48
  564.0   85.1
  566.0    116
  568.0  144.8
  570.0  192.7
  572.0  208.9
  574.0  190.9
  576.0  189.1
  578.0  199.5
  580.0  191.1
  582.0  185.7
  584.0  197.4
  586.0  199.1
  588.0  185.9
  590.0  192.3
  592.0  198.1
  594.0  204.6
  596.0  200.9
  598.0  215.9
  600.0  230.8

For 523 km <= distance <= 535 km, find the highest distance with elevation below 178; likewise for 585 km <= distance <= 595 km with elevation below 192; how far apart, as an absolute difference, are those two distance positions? 54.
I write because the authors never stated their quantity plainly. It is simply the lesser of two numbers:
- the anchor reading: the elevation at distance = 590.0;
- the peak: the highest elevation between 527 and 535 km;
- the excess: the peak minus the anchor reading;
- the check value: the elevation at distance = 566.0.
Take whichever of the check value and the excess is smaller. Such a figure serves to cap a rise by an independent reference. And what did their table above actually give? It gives -10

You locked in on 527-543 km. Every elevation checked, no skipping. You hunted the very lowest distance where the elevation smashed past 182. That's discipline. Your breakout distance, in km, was 532.0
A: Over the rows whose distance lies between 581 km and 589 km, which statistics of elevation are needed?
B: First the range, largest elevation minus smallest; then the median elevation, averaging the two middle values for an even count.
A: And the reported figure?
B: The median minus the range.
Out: 178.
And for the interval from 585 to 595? 179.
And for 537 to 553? 152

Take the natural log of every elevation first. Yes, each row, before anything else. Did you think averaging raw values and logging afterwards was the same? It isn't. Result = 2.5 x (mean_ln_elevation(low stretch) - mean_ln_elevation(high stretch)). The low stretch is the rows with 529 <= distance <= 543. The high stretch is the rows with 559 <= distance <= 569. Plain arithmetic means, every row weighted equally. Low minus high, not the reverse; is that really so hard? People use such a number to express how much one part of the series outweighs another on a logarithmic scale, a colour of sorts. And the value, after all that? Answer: 1.28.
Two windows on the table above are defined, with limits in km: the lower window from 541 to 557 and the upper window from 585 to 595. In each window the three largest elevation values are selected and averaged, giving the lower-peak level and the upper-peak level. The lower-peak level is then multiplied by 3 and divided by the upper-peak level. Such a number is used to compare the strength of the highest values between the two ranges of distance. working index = 2.9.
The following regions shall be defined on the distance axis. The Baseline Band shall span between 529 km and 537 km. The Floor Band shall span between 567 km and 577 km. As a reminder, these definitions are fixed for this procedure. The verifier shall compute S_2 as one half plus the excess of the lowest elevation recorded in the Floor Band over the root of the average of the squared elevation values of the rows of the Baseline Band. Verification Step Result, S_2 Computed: -37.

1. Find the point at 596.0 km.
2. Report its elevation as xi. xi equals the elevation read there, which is 200.9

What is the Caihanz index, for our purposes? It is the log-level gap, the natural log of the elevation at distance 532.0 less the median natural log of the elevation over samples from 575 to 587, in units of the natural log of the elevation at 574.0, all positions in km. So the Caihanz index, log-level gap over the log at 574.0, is -0.012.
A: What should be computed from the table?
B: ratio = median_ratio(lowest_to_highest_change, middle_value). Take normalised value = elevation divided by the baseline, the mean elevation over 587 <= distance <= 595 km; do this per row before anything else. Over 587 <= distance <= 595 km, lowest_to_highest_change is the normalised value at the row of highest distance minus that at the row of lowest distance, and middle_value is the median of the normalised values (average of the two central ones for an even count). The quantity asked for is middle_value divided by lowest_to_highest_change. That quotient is 10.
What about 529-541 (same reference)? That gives 59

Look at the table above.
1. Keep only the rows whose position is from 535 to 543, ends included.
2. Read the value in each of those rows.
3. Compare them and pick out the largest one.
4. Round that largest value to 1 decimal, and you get 194.7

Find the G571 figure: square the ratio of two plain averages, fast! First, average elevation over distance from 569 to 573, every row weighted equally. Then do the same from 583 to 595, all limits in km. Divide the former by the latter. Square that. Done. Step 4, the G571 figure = 1.0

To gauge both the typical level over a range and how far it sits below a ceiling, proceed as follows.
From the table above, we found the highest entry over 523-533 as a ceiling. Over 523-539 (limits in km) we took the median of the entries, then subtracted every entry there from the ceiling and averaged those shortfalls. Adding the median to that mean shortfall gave 181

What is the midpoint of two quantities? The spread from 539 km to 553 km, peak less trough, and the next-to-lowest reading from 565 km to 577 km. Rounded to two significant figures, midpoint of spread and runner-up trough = 88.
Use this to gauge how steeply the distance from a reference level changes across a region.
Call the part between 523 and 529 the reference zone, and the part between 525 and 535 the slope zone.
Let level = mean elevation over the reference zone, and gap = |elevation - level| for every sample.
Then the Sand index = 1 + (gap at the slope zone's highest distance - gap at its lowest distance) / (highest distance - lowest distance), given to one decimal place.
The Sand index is 1.2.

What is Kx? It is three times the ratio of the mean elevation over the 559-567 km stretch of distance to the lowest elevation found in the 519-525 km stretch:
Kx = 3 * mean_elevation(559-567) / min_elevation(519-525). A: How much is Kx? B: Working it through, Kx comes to 2.0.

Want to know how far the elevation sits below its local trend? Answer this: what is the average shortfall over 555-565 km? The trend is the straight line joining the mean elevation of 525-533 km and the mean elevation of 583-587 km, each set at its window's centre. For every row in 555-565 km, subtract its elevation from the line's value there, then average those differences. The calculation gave 64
